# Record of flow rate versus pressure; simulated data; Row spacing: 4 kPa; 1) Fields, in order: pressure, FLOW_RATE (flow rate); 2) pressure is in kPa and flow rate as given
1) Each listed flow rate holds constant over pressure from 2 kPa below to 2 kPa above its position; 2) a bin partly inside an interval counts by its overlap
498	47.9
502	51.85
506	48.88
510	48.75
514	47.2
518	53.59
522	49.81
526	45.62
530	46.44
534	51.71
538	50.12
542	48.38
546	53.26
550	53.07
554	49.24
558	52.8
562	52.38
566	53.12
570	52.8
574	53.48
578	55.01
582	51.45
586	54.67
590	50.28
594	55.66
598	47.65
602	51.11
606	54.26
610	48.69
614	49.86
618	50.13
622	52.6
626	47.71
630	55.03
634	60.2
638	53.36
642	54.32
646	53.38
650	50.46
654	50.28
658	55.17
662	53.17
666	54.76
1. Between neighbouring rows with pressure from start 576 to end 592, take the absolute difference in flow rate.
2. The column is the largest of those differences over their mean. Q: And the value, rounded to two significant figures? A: 1.2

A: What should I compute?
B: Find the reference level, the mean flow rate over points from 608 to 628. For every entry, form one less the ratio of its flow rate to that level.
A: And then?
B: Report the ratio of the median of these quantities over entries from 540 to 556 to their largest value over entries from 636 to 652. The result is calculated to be 2.0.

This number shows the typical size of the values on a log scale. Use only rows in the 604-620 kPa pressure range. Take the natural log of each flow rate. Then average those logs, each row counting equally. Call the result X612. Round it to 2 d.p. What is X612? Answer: 3.93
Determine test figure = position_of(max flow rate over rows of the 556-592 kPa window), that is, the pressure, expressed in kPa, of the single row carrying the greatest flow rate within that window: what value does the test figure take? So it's 578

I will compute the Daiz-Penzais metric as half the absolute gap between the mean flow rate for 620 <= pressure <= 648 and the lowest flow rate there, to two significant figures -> 3.0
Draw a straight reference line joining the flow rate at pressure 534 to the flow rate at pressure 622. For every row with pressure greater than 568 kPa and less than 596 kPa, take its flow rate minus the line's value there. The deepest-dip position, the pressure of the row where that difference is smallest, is 590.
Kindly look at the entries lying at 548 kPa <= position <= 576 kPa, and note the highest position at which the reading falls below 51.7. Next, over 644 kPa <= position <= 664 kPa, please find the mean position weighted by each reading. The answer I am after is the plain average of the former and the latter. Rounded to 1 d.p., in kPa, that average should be 604.0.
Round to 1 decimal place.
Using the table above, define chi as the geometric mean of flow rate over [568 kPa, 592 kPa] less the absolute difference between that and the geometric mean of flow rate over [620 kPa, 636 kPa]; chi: 52.1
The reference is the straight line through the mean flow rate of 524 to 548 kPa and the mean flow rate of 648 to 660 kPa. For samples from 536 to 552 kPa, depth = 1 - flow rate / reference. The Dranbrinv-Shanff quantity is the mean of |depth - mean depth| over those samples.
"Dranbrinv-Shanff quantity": 0.038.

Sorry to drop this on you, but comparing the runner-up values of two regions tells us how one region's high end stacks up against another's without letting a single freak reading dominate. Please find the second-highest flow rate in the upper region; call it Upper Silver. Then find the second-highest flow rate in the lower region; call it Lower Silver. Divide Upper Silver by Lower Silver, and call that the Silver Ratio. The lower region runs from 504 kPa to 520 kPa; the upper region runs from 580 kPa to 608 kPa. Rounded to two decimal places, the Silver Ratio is 1.12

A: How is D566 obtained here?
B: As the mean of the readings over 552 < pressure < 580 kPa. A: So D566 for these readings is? 52.7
